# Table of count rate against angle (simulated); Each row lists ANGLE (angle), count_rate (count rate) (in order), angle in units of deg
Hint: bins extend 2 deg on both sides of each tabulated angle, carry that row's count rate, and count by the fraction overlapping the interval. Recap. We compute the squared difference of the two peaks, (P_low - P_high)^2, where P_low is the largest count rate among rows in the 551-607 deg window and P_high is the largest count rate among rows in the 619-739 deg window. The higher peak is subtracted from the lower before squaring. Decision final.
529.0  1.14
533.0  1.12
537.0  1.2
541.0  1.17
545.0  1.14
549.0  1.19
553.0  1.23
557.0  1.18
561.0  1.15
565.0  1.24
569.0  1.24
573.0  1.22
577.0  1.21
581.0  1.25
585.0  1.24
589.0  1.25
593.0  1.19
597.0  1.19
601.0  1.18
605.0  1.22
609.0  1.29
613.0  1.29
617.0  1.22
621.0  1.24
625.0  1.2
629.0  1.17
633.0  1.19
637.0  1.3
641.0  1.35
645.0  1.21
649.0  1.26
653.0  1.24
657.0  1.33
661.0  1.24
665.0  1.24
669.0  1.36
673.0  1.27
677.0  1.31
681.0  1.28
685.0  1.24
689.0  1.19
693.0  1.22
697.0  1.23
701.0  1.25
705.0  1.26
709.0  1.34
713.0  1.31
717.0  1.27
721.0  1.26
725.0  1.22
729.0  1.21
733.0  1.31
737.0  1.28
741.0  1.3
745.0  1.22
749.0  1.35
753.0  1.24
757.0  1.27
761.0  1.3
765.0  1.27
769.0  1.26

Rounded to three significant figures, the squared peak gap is 0.0121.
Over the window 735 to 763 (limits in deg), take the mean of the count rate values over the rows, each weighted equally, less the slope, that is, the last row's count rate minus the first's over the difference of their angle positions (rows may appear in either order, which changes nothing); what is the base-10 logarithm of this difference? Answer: 0.107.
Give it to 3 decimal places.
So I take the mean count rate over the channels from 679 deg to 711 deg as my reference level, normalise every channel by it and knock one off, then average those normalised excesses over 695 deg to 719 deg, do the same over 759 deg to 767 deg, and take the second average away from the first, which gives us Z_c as -0.007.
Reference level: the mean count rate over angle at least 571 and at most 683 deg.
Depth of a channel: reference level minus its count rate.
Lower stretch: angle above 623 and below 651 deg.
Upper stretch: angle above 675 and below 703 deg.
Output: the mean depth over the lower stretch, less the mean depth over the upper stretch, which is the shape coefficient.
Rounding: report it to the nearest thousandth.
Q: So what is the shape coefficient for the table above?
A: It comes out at 0.006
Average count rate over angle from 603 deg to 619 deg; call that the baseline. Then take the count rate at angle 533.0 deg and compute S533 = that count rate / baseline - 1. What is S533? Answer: -0.11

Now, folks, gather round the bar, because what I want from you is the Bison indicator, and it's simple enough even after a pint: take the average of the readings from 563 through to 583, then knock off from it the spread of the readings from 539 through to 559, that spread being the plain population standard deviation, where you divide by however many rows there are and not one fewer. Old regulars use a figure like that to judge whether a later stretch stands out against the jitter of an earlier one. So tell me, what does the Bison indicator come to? 1.20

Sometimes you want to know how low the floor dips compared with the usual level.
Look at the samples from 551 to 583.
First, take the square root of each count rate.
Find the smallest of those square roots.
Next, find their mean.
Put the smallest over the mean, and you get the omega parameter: 0.973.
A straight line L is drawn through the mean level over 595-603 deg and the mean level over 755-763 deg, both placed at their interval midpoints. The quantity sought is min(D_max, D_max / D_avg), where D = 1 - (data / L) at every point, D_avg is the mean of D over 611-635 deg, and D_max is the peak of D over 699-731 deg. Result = -2.9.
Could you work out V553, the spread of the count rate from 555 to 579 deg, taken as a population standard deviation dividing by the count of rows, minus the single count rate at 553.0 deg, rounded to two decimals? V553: -1.20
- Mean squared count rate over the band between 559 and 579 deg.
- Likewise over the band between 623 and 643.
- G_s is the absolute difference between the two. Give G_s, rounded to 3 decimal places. 0.077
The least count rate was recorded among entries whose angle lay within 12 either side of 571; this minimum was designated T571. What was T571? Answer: 1.15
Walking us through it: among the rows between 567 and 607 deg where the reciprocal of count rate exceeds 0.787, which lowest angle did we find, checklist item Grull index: 569.0 deg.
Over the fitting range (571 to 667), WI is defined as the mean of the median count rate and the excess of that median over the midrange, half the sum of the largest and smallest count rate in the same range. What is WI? 0.610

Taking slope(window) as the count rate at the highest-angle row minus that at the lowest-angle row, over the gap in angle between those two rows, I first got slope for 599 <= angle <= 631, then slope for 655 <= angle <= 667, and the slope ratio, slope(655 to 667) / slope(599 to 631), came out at 31.5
